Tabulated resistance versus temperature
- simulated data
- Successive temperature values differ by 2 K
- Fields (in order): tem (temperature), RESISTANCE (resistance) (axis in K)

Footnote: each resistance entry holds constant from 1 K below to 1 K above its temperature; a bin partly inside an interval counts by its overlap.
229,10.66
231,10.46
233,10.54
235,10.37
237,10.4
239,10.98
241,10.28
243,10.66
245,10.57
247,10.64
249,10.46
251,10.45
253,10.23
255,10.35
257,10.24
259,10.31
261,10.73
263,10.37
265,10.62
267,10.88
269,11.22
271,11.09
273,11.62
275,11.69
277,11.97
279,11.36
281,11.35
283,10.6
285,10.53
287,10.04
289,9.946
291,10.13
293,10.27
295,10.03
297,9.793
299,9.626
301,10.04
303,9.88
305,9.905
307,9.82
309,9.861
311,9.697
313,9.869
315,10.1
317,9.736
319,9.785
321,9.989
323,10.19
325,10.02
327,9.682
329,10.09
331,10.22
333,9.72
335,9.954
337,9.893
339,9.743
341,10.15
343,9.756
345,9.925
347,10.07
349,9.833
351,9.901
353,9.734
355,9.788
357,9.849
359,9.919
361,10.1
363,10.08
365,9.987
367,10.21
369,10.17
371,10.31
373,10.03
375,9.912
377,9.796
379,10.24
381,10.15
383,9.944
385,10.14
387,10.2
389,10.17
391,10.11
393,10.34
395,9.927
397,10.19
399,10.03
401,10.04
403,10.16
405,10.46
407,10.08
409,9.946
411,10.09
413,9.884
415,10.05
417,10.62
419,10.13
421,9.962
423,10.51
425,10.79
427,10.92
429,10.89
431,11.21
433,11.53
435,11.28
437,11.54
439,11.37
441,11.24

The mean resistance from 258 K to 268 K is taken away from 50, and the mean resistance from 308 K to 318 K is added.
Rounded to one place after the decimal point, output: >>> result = 49.3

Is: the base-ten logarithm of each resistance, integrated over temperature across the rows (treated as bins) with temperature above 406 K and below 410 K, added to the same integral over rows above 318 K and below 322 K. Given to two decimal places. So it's 7.98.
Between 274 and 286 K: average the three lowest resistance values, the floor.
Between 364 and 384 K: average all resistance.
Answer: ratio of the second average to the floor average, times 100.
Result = 93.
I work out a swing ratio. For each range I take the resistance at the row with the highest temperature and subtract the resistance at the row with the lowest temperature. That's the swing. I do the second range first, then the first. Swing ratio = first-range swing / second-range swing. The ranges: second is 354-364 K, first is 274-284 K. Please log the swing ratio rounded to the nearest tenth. -3.7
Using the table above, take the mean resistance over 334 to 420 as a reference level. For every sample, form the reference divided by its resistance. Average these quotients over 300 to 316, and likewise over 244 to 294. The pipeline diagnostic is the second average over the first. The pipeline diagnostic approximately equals 0.93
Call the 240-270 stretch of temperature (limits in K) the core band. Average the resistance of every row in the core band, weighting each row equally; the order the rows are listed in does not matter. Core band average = 10.53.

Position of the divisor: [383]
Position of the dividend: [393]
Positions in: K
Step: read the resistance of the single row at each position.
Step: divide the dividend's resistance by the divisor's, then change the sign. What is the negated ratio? -1.04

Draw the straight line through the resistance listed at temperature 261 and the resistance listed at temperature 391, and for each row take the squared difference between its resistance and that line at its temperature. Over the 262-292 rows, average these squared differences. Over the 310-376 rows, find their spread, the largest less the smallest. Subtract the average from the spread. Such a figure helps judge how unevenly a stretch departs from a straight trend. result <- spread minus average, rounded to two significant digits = 0.21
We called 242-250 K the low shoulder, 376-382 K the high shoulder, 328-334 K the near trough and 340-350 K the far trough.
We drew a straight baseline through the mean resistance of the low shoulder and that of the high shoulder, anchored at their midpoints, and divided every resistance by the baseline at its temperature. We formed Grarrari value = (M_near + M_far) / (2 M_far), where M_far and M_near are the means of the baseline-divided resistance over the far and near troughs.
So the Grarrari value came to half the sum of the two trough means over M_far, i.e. 1.00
